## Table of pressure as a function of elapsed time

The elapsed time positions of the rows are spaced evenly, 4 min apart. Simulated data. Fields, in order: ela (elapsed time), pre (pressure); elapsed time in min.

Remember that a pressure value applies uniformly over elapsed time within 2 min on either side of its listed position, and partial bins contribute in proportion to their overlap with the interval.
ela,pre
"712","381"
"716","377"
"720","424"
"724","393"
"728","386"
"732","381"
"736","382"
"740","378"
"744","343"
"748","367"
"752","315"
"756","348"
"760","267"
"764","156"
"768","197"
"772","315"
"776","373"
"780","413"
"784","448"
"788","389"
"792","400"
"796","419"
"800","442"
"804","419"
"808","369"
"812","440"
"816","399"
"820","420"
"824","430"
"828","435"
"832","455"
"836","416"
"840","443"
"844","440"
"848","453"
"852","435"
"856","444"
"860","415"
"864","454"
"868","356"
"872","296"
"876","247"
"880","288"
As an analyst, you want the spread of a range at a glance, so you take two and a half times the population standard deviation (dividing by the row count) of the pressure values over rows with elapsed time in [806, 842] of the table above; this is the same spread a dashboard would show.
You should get 62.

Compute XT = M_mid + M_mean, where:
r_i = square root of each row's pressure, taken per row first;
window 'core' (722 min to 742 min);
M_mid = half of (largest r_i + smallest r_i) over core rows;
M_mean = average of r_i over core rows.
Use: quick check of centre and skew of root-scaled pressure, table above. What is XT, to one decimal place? 39.2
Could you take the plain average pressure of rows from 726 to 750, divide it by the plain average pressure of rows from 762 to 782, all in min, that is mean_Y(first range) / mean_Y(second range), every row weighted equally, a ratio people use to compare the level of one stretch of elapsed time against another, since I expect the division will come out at 1.28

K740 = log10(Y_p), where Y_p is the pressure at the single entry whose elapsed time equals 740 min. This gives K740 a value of 2.58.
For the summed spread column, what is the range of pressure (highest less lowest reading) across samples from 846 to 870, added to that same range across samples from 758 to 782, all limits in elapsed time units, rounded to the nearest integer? 355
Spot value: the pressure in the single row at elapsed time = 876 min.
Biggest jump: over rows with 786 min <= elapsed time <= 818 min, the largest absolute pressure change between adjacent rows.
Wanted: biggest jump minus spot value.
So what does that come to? -176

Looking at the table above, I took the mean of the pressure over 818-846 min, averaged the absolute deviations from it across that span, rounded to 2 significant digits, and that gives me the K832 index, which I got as 10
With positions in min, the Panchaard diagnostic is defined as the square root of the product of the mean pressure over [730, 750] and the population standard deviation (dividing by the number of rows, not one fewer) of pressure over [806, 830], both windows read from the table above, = 96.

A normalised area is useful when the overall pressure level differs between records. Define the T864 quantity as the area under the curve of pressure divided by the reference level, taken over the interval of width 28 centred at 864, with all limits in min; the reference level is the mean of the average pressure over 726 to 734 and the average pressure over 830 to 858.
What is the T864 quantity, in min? 26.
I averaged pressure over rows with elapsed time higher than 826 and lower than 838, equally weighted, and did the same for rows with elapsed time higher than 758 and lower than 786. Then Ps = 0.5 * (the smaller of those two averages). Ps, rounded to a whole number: 155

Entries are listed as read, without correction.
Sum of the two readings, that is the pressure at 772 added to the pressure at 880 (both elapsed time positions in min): 603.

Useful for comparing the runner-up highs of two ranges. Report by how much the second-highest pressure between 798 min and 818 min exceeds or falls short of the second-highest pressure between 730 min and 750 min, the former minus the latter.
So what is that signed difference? 59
